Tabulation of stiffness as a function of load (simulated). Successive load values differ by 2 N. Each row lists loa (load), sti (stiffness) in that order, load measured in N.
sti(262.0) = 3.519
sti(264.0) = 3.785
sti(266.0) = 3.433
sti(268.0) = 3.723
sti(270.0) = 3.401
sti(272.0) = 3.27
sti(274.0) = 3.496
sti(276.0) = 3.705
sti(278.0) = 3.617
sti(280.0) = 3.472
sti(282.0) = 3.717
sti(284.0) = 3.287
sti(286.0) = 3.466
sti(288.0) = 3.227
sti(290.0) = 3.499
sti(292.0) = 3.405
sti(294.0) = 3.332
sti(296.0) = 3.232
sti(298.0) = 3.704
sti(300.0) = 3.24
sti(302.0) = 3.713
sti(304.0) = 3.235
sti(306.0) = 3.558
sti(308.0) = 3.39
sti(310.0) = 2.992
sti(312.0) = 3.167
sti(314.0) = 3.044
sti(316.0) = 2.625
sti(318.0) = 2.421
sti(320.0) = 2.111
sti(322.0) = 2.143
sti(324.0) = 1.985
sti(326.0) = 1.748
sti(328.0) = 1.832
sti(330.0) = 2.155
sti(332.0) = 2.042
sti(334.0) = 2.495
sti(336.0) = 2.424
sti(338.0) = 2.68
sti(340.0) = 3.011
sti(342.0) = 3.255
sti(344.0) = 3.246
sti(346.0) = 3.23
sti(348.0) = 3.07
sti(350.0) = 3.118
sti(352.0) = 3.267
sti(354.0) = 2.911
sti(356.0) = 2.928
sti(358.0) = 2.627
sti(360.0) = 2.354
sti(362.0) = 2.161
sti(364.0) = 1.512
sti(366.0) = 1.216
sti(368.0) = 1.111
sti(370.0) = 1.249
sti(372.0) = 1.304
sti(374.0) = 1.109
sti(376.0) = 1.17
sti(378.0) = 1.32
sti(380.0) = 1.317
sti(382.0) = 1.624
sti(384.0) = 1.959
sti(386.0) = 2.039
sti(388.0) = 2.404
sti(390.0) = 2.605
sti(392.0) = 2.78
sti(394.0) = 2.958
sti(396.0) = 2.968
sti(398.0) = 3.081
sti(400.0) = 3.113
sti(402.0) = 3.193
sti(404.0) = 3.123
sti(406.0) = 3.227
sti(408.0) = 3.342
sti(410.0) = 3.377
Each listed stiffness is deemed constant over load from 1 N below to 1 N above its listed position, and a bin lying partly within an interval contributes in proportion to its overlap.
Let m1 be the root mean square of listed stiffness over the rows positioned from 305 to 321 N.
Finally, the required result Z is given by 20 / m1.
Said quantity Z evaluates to 6.8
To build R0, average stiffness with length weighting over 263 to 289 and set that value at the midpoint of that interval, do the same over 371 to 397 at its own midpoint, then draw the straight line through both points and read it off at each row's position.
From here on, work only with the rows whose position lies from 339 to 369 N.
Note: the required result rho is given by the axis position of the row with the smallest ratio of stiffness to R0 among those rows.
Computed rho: 368.0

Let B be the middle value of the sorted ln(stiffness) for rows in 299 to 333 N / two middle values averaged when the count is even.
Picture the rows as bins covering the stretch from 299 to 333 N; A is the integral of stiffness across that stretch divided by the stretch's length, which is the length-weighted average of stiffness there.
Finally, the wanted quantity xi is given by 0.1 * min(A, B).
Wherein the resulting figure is 0.097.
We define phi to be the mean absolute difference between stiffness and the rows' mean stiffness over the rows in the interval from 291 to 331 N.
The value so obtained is 0.6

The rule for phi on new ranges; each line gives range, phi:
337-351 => 0.1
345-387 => 0.7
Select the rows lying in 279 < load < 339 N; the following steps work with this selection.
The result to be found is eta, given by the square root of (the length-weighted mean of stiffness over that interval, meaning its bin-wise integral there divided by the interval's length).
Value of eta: 1.7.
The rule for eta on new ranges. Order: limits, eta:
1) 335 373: 1.6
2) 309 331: 1.5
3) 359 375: 1.2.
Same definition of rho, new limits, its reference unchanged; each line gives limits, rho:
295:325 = 324.0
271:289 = 272.0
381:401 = 382.0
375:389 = 376.0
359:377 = 368.0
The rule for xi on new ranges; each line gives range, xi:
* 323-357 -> 0.107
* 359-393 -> 0.041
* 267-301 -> 0.124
